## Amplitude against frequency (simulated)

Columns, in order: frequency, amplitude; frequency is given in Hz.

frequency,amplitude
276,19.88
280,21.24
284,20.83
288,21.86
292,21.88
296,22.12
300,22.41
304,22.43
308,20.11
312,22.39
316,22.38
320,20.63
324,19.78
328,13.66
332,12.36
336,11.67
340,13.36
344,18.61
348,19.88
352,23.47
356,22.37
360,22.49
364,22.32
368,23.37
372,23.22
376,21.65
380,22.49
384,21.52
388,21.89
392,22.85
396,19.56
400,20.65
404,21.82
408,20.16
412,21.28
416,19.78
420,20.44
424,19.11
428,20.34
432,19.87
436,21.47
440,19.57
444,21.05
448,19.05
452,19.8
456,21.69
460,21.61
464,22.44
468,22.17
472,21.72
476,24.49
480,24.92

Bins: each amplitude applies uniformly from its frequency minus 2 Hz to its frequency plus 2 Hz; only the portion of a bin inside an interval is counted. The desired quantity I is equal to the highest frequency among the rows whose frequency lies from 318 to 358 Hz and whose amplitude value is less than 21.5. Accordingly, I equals 348 Hz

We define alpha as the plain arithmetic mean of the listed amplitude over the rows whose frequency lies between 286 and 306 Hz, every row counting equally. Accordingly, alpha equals 22.1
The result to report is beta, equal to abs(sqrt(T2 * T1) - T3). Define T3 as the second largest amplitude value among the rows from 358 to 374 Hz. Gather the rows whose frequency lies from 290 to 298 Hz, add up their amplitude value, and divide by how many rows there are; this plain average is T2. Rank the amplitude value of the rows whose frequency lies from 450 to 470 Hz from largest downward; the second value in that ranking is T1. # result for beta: 1.1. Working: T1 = 22.17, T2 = 22.0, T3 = 23.22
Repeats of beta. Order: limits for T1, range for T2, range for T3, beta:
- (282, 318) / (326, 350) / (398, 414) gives 3.0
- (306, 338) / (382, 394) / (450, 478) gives 0.2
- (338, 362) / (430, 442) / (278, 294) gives 0.5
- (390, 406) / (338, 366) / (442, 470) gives 1.1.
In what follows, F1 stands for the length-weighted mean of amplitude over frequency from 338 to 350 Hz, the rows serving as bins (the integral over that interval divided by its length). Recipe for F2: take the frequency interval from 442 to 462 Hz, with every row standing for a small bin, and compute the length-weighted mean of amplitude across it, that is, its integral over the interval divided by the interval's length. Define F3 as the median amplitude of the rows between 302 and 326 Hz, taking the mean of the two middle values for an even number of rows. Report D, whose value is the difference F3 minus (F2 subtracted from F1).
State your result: 24.9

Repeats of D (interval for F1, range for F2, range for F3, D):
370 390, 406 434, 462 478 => 20.3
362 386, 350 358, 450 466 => 22.1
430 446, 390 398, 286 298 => 22.6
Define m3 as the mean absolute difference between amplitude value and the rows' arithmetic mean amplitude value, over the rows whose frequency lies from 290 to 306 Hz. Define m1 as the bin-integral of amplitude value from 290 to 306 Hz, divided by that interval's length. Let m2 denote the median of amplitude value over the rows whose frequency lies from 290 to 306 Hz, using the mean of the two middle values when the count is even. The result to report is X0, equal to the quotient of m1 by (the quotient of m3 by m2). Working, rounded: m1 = 22.2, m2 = 22.3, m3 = 0.2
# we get 2355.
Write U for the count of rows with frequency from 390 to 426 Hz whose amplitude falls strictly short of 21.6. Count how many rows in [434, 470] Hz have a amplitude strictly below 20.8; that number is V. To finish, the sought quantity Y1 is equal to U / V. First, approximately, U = 7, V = 3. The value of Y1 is 2.3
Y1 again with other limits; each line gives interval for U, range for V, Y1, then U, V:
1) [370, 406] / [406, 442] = 0.4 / 3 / 7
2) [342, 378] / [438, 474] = 0.7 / 2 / 3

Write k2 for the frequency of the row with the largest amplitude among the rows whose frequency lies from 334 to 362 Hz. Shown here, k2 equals 352 Hz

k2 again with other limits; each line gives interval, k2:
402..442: 404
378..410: 392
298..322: 304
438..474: 464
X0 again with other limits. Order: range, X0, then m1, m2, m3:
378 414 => 547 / 21.4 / 21.5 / 0.8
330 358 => 77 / 17.4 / 18.6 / 4.2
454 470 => 1472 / 22.0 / 21.9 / 0.3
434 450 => 423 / 20.3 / 20.3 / 1.0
